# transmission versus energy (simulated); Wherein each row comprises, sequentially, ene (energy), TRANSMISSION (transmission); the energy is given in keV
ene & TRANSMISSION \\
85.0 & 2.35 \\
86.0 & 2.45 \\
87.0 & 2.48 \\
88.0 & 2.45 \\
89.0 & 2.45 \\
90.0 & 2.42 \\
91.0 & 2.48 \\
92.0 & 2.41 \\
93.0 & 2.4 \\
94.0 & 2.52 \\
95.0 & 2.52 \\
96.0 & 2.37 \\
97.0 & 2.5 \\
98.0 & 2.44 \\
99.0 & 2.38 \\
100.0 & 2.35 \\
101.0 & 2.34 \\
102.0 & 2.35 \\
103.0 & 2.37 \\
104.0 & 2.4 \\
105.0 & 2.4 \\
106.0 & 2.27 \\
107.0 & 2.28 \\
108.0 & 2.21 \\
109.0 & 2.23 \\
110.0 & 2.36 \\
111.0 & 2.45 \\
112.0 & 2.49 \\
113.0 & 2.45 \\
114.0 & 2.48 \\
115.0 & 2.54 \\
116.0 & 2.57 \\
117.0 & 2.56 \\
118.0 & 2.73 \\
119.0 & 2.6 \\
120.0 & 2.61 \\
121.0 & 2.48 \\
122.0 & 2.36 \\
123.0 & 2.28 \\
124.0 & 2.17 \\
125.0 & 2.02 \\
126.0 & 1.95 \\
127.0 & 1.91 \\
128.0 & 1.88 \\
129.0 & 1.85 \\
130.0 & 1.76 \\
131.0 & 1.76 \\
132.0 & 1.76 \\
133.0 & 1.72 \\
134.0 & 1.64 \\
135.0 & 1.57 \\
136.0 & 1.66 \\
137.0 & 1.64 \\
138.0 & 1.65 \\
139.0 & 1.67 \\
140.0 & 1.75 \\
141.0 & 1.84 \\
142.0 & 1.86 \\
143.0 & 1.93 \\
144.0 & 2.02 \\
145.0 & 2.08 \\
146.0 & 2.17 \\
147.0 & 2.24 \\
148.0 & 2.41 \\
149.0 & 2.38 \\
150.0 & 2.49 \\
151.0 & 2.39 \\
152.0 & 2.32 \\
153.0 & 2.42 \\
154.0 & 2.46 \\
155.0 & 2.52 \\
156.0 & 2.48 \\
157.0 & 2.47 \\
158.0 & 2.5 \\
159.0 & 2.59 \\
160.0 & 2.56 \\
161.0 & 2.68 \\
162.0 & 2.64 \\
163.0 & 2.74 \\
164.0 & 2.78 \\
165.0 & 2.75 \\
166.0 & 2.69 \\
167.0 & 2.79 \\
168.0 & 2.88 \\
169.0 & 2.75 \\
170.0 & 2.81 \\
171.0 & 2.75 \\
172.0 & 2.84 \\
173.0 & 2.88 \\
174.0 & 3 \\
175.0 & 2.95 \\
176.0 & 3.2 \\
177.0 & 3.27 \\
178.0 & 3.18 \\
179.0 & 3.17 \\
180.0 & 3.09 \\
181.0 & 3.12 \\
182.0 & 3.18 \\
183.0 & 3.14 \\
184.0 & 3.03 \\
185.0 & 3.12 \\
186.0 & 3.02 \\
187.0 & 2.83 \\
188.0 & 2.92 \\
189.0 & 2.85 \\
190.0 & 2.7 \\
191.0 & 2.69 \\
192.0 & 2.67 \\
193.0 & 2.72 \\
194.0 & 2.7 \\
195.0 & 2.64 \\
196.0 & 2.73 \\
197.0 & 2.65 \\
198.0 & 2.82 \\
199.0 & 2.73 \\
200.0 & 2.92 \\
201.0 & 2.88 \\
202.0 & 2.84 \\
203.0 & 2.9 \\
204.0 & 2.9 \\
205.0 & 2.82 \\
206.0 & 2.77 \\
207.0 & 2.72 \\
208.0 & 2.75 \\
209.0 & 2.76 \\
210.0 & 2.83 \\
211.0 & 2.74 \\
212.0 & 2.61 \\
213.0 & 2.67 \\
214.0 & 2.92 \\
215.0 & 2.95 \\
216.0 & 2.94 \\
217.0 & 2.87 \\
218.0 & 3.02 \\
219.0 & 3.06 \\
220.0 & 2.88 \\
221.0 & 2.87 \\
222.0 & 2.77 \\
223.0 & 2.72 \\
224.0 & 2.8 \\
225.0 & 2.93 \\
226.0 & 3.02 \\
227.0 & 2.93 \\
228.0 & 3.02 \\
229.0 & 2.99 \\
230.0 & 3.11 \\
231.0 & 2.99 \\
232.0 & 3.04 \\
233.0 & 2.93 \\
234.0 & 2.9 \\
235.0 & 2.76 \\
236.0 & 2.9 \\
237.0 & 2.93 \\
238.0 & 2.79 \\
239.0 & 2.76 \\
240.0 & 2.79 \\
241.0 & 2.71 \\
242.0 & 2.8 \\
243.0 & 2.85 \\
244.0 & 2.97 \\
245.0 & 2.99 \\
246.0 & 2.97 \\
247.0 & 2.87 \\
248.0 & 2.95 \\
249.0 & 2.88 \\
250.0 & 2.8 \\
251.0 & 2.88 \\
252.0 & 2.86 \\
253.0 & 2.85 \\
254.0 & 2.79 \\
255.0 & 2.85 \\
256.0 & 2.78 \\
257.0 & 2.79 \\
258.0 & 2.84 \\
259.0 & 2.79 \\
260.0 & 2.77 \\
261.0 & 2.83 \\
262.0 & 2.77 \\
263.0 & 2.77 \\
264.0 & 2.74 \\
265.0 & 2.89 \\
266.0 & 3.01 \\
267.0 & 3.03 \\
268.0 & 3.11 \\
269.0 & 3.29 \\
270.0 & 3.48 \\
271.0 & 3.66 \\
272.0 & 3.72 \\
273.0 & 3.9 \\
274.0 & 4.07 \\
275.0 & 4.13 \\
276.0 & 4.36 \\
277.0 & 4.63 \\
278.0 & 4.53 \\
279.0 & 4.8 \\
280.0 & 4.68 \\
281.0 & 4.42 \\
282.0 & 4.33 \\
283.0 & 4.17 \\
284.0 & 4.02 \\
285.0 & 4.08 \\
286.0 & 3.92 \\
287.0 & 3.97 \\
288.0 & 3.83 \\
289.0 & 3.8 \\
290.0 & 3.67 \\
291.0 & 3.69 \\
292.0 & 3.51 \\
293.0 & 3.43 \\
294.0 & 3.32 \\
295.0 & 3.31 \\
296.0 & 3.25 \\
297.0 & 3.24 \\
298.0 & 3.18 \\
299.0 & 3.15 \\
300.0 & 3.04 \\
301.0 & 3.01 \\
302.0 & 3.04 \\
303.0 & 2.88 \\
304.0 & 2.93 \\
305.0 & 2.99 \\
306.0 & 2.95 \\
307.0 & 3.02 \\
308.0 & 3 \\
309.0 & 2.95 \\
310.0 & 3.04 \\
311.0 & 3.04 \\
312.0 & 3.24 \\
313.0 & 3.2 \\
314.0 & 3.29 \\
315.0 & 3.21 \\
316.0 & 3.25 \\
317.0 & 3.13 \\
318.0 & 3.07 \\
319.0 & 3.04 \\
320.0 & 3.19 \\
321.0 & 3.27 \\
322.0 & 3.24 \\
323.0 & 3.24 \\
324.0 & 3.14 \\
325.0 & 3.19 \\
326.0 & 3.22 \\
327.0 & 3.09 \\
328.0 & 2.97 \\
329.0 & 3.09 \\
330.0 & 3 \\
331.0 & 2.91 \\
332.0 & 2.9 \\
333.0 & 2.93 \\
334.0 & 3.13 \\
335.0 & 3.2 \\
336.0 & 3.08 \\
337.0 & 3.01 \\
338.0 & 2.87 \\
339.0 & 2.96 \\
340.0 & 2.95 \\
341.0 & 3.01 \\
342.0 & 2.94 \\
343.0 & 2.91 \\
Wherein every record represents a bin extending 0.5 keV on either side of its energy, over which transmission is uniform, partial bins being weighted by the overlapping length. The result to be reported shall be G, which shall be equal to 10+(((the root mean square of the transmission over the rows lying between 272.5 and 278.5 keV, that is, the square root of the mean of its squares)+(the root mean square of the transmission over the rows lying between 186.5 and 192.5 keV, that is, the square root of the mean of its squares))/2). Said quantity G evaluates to 13.5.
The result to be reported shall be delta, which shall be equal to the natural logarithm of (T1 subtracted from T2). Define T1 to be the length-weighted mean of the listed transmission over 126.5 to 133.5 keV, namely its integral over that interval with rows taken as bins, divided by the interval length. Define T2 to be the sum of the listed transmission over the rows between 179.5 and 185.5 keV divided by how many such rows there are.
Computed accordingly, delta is 0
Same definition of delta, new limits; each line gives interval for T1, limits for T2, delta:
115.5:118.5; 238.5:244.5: -2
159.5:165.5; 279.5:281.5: 1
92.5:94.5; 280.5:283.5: 1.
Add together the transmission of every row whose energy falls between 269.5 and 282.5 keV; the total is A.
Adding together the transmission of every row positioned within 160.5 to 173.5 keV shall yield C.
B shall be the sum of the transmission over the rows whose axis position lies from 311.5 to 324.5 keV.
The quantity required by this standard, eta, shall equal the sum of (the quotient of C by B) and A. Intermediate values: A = 55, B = 41.5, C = 36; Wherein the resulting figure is 56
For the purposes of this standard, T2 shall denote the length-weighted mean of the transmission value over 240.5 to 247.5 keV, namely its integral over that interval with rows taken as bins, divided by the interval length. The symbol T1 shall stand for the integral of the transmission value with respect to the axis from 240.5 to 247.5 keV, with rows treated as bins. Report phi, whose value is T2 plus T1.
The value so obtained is 23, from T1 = 20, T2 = 2.9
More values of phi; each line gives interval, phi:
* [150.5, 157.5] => 19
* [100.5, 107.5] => 19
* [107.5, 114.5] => 19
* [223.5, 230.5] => 24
